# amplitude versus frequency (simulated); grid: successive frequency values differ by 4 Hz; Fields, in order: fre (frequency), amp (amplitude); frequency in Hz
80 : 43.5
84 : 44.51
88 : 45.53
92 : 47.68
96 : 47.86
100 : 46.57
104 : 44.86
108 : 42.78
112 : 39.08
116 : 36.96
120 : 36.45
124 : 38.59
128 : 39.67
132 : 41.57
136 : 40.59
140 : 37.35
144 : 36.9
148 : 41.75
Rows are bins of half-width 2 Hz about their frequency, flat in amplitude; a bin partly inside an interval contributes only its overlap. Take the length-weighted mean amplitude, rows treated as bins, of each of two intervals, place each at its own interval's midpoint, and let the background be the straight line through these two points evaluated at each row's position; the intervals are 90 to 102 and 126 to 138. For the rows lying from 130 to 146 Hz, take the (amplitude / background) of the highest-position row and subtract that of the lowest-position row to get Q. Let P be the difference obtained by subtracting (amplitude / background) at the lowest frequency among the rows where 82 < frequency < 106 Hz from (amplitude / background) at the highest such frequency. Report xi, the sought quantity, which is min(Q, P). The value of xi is -0.06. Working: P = 0.081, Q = -0.06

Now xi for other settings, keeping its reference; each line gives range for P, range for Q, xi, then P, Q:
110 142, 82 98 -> 0.07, 0.074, 0.11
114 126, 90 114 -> -0.11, 0.069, -0.11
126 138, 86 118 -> -0.08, 0.059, -0.08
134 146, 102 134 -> -0.06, -0.056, 0.05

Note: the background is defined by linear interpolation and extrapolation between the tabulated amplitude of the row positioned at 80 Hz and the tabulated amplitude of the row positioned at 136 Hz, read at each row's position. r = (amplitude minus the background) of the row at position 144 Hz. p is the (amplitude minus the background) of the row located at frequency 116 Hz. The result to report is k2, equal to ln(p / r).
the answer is 0.4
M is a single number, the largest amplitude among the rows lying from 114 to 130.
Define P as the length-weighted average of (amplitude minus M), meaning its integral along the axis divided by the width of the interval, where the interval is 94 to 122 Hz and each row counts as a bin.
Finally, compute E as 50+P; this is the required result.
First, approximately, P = 2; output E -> 52.4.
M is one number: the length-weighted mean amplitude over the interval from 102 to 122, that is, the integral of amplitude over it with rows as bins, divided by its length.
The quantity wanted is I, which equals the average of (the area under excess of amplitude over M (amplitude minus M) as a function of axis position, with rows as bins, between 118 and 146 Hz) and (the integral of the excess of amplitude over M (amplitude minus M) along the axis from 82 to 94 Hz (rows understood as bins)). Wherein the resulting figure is 17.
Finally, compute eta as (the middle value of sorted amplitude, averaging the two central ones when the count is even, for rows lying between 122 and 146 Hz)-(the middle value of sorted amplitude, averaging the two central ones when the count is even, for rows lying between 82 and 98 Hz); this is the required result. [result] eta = -7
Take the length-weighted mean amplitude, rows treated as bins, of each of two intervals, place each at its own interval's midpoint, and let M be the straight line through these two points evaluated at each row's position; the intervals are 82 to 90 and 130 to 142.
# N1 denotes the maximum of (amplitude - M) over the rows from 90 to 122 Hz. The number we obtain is 3.9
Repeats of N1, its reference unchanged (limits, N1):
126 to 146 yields 1.3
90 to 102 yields 3.9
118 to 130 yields -1.0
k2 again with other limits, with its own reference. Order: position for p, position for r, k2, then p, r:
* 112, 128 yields 0.7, -2.8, -1.3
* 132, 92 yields -1.8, 0.8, 4.8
